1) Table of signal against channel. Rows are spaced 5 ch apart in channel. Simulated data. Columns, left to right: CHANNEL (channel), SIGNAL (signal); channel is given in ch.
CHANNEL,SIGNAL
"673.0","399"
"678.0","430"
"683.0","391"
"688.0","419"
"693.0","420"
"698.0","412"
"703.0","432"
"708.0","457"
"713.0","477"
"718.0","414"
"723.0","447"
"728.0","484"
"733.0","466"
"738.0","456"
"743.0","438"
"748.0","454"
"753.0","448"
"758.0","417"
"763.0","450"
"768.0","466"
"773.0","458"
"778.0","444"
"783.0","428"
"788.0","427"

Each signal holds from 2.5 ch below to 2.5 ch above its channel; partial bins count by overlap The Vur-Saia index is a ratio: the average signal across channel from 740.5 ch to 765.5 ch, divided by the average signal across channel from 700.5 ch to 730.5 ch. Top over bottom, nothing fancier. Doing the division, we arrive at 0.98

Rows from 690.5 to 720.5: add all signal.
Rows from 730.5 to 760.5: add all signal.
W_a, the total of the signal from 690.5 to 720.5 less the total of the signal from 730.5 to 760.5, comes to -67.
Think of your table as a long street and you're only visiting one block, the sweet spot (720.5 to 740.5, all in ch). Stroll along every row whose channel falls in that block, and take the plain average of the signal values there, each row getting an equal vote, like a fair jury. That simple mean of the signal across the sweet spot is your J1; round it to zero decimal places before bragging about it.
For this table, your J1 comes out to 463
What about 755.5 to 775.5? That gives 448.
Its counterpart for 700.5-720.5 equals 445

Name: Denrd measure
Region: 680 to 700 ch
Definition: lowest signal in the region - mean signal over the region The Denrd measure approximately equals -20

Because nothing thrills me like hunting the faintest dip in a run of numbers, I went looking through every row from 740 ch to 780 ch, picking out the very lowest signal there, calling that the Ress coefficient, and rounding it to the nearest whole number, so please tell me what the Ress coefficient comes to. 417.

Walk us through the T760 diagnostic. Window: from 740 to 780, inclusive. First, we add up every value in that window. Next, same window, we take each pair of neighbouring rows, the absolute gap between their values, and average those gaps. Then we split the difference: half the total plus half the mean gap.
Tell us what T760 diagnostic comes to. 1796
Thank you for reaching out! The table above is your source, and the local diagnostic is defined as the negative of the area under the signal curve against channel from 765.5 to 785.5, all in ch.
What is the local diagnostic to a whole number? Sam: -8980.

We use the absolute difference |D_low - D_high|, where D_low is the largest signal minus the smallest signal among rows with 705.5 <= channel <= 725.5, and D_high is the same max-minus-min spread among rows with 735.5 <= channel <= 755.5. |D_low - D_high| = 45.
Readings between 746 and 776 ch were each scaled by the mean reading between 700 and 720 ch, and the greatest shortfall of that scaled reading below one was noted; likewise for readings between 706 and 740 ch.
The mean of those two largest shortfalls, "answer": 0.066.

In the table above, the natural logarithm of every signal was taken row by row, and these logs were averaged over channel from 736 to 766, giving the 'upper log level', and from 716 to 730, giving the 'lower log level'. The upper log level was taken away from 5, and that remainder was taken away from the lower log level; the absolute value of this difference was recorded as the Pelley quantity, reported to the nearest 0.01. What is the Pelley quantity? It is 7.20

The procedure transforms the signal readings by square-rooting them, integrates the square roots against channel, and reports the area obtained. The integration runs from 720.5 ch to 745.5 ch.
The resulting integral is 535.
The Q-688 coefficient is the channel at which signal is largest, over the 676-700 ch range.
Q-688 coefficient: 678.0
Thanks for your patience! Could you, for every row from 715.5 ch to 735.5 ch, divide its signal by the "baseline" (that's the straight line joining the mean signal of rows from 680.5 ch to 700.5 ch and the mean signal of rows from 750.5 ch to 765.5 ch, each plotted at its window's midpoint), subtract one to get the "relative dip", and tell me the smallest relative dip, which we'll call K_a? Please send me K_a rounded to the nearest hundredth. -0.02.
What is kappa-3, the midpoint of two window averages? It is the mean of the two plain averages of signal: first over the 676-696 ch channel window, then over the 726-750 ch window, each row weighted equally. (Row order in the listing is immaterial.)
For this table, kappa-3 437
